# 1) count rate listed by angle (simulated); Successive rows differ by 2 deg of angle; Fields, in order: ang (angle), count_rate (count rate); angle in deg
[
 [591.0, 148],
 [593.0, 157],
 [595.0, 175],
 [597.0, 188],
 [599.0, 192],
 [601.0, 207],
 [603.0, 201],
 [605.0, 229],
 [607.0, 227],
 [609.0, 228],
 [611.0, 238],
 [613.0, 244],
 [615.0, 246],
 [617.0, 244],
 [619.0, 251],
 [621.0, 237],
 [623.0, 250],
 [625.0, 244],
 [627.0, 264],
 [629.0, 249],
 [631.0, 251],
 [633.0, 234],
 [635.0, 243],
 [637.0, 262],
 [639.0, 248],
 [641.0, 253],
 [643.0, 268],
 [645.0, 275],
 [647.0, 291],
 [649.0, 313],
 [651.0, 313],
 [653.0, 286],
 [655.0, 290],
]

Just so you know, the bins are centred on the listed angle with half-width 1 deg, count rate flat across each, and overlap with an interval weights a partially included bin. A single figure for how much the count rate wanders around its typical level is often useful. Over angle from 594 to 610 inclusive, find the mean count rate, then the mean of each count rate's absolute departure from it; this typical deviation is 16.9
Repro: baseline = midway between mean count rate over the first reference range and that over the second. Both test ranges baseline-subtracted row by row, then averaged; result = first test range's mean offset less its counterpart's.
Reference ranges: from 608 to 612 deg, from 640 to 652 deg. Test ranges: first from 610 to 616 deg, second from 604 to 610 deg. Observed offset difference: 15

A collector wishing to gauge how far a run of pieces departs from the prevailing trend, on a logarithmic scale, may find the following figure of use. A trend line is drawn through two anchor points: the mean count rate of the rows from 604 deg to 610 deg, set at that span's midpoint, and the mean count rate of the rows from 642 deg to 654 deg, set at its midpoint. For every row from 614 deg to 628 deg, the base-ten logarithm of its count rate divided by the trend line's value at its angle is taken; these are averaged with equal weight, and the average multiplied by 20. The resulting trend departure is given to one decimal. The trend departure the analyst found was -0.1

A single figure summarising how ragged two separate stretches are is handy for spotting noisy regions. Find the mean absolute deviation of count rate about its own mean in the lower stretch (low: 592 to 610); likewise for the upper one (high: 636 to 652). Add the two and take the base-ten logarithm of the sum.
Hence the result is 1.61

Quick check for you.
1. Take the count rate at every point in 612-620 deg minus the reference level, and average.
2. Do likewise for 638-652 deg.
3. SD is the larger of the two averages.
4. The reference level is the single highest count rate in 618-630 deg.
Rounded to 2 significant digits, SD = 16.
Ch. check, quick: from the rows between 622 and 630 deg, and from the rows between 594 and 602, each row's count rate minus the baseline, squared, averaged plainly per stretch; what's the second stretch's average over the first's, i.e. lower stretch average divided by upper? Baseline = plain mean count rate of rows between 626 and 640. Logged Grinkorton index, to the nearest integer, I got 64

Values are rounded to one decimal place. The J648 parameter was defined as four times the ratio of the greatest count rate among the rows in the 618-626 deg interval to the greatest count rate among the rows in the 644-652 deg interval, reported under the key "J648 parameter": 3.2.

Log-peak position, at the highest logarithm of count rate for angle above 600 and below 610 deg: 605.0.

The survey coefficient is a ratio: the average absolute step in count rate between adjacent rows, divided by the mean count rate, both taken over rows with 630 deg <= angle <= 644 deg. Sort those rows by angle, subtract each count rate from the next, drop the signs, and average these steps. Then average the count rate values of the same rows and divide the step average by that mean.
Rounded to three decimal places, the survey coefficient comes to 0.052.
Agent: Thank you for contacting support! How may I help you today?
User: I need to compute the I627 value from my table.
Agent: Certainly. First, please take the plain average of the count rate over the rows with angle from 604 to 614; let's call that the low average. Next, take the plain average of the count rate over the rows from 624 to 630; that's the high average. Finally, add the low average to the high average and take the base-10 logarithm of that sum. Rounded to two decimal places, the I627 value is 2.69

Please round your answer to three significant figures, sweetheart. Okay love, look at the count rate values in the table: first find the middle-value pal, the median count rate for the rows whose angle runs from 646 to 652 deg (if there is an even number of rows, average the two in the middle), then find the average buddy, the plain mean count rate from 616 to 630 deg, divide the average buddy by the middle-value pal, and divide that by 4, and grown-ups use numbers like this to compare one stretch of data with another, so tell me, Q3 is 0.198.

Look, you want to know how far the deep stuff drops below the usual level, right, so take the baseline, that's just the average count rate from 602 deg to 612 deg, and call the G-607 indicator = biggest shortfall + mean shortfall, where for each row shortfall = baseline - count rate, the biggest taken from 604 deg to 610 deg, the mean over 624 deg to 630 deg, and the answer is -30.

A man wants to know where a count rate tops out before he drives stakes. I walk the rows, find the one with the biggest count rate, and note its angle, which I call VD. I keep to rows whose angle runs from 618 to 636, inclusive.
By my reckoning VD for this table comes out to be 627.0 deg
